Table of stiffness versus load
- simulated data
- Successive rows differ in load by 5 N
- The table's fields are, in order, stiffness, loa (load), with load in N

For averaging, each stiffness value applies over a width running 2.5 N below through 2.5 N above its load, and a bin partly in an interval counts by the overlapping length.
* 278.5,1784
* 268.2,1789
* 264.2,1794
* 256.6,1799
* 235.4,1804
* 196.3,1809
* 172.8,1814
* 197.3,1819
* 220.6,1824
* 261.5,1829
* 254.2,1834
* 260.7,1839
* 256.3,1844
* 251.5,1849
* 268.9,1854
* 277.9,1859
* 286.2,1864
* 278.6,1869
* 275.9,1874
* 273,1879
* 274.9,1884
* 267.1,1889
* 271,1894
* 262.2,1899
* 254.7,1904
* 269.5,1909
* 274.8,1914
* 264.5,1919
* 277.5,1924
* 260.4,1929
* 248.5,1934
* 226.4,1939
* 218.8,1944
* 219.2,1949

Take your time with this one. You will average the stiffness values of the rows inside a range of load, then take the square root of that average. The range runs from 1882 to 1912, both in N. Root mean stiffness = 16.33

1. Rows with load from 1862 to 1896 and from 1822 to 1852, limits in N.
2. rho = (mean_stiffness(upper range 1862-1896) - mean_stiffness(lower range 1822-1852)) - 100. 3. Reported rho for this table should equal -76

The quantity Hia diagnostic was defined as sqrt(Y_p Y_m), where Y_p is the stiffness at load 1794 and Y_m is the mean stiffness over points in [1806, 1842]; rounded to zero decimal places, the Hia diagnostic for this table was 243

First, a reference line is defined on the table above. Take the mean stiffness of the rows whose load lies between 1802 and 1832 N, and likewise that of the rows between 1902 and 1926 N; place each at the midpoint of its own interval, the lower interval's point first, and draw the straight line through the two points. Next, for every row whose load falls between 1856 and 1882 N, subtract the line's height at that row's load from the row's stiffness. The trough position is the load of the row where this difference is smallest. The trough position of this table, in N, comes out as 1879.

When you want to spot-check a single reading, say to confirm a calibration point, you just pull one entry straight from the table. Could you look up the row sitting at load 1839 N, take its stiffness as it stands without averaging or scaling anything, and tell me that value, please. 260.7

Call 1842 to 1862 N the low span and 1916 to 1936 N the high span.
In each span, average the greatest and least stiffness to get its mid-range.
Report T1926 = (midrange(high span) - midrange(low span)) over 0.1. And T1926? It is -17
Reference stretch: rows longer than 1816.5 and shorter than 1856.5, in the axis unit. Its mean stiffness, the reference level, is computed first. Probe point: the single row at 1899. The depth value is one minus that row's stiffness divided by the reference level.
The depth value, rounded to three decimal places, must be -0.064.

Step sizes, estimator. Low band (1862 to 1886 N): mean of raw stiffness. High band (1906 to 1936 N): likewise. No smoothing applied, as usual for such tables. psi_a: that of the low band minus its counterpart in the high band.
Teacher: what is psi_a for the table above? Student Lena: 12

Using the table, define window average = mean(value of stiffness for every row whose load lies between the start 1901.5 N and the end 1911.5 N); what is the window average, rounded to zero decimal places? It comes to 262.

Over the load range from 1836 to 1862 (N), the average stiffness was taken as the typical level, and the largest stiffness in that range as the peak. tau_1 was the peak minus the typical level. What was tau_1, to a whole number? 15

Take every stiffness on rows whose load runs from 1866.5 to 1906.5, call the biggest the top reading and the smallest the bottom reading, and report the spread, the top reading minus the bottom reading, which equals 24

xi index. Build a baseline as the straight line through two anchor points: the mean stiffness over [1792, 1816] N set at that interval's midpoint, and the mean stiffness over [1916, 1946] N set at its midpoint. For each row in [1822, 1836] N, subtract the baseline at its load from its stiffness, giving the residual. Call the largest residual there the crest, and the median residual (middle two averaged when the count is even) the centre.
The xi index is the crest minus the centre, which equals 8.3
